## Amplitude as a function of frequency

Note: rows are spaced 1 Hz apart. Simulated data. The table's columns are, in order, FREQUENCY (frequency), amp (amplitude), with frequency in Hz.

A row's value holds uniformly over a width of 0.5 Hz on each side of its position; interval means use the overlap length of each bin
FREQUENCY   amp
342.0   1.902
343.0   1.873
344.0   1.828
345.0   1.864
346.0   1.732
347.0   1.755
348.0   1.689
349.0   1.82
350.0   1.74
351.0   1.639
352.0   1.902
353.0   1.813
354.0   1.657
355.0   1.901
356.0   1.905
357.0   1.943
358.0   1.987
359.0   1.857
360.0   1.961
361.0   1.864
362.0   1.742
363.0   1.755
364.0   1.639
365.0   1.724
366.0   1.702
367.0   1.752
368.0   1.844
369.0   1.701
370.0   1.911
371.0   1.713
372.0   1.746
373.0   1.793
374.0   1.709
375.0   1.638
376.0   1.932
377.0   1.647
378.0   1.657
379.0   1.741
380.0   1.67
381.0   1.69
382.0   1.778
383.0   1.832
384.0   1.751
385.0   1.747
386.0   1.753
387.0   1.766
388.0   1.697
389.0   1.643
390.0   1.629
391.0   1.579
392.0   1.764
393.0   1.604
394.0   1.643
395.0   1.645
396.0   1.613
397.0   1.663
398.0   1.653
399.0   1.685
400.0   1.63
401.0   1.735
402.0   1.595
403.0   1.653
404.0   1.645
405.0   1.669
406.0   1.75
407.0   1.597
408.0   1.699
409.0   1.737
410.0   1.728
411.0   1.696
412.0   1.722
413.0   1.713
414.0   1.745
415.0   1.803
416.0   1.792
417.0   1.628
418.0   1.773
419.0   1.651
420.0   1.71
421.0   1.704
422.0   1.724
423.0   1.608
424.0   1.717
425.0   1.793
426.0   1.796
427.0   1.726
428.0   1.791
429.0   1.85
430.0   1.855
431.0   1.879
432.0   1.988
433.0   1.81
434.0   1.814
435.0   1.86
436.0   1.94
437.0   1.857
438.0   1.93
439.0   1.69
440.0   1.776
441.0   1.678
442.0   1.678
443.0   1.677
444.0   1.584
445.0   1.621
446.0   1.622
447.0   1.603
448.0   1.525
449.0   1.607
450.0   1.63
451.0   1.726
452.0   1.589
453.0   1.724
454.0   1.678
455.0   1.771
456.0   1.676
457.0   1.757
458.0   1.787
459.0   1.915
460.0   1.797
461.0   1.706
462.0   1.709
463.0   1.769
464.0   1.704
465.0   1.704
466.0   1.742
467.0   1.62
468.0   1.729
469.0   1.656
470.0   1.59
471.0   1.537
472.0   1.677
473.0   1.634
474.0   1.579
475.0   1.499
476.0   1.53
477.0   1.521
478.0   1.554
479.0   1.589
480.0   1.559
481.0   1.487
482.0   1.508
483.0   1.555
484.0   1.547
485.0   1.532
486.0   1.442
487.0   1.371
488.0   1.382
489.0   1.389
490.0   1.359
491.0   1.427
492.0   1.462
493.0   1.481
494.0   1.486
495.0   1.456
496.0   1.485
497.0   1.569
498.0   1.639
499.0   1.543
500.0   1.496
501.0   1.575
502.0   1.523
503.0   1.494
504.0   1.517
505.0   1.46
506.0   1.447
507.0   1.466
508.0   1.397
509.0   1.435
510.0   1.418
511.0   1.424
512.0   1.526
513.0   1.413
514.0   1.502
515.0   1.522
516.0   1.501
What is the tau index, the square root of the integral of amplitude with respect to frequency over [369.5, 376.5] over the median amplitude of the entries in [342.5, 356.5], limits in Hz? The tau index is 2.6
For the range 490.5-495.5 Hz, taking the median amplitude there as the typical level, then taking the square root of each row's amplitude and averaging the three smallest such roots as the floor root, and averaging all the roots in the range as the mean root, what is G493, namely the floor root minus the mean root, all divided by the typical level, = -0.0040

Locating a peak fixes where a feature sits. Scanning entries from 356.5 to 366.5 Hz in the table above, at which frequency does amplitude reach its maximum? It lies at 358.0 Hz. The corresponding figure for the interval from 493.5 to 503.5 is 498.0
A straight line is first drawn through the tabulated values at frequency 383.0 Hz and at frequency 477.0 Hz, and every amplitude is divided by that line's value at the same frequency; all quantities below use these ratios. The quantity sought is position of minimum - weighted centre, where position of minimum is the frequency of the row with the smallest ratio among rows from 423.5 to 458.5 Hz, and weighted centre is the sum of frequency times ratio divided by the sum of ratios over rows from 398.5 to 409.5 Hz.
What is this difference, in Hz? 44.0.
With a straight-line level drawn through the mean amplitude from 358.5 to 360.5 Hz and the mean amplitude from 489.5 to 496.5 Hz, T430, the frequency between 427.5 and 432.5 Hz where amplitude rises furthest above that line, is 432.0 Hz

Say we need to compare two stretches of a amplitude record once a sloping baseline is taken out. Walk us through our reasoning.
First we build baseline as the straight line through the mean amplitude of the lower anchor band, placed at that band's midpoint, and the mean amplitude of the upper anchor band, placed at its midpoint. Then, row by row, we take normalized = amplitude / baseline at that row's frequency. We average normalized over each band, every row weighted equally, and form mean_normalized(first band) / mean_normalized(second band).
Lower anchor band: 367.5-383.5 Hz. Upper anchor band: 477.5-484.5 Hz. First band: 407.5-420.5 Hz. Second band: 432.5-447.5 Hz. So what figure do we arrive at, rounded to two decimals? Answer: 0.96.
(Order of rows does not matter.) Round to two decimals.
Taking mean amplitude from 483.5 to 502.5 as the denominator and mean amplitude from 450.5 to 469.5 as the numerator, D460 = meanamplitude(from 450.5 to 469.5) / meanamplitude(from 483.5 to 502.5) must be 1.16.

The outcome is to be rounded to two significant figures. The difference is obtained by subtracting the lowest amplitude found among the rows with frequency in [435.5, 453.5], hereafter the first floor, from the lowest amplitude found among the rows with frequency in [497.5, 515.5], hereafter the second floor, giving -0.13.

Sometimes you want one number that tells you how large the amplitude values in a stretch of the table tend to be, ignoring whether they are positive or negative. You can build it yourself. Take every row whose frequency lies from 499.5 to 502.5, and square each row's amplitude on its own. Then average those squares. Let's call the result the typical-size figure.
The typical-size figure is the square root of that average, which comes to 1.53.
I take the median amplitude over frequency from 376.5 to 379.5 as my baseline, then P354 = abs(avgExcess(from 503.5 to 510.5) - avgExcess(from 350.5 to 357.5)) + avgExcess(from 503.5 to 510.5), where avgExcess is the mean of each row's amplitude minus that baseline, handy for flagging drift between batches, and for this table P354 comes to 0.17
